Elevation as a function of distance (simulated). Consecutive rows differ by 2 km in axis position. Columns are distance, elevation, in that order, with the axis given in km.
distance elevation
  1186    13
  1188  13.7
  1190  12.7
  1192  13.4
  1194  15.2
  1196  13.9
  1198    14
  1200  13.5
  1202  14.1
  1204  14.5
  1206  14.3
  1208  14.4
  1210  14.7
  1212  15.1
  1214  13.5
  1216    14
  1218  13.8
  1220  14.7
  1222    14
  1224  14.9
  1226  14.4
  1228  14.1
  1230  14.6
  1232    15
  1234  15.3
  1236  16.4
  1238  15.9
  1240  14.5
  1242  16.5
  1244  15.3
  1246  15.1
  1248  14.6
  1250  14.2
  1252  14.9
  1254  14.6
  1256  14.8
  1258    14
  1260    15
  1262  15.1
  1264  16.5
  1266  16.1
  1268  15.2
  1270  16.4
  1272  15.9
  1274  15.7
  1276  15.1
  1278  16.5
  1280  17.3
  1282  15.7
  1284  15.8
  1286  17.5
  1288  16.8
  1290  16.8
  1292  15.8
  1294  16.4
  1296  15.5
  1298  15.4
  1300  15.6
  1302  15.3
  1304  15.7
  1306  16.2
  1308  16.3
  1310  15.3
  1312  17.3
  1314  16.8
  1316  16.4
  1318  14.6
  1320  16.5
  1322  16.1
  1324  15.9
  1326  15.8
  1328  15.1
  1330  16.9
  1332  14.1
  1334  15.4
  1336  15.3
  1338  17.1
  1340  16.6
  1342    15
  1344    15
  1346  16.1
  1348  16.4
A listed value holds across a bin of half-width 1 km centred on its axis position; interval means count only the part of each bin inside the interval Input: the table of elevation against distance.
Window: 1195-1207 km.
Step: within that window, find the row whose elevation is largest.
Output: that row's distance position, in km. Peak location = 1204 km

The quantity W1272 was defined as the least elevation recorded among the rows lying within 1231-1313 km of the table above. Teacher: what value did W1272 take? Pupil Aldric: 14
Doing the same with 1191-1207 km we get 13.4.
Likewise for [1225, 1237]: 14.1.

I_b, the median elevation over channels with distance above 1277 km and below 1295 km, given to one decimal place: 16.5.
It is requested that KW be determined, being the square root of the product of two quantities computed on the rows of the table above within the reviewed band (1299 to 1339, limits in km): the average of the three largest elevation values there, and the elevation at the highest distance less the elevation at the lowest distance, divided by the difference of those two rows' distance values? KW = 0.82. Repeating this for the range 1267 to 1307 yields 0.67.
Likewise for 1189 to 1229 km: 0.75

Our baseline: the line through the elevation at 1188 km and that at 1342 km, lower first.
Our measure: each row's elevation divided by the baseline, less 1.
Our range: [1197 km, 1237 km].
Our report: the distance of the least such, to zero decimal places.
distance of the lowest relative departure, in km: 1214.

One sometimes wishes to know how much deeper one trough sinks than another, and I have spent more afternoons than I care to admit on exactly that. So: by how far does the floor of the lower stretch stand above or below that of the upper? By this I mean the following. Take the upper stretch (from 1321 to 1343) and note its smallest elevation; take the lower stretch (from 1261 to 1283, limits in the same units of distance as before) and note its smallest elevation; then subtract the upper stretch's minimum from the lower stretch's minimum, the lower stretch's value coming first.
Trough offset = 1.00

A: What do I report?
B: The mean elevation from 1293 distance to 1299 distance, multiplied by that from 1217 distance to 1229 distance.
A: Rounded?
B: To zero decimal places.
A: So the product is 226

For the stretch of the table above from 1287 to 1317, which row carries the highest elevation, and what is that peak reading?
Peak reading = 17.3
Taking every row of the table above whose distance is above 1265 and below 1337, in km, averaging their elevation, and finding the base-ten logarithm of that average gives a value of 1.20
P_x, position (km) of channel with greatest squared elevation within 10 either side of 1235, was 1242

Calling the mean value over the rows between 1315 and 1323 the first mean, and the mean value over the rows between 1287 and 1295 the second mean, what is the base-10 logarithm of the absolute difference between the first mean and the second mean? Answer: -0.3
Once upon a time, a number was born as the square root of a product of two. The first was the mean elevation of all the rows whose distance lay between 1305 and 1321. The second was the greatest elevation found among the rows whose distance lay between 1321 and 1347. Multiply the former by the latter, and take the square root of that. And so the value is 16.63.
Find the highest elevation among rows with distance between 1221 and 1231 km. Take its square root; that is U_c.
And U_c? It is 3.86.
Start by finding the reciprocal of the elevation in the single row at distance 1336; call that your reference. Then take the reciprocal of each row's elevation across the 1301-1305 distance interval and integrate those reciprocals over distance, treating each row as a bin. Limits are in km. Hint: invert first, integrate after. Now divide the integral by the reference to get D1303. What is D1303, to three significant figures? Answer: 3.95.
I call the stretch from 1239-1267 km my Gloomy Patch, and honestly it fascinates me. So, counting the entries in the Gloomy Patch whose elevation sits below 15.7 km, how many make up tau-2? 11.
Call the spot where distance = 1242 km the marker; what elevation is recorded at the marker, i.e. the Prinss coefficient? 16.5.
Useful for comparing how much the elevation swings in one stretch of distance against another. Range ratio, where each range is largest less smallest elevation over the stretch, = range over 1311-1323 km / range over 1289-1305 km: 1.8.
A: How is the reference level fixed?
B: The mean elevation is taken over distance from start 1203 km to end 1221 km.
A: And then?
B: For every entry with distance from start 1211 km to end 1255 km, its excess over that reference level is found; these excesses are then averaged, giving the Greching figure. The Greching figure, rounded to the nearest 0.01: 0.46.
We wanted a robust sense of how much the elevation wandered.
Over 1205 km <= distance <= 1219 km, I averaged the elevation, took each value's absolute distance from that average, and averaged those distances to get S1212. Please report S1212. 0.4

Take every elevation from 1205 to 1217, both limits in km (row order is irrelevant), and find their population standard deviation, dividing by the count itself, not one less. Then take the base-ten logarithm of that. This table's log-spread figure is -0.30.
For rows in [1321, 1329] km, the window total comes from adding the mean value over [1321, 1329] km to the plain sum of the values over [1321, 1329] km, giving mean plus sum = 79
